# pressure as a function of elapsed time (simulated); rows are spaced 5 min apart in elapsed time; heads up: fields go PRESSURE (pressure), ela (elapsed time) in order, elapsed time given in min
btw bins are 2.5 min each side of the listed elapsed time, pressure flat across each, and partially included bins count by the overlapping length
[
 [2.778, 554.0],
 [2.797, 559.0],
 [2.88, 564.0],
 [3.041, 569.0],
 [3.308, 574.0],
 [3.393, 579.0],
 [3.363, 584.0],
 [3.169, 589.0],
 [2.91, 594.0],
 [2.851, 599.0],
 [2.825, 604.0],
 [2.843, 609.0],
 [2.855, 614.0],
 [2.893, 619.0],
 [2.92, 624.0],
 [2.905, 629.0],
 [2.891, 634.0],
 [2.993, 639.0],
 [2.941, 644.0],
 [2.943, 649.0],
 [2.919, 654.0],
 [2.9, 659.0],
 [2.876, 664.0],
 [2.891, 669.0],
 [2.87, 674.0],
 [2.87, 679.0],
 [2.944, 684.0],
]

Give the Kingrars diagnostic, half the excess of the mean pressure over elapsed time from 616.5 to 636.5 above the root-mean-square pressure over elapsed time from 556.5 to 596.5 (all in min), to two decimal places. -0.11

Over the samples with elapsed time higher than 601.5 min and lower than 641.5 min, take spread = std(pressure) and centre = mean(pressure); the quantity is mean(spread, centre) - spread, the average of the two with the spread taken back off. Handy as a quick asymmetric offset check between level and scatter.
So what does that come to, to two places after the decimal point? 1.42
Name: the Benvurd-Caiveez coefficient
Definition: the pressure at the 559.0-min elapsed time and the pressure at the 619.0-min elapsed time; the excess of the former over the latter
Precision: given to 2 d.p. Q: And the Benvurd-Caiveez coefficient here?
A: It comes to -0.10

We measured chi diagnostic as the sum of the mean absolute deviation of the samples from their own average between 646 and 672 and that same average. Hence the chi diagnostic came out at 2.93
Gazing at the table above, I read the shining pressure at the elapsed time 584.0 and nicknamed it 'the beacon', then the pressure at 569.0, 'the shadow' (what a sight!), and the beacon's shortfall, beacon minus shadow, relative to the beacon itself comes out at 0.10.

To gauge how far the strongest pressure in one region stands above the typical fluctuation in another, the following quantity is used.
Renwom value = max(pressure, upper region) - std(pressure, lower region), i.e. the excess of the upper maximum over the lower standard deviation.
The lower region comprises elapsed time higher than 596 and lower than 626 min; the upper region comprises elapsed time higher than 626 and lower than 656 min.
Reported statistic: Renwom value 2.96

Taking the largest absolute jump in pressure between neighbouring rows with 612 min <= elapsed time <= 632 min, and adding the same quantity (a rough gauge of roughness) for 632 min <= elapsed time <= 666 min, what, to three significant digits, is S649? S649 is 0.140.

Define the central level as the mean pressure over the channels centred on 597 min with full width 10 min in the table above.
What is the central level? 2.88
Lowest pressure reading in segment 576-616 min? 2.825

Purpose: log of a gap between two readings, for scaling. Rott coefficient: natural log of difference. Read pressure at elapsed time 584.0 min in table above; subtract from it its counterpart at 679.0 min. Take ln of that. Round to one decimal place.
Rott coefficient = -0.7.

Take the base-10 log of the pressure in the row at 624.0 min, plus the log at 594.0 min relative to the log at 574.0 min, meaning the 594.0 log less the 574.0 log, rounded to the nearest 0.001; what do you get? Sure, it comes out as 0.410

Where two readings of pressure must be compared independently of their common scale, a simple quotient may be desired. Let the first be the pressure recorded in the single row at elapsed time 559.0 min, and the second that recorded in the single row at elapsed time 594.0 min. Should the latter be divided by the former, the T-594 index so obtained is 1.04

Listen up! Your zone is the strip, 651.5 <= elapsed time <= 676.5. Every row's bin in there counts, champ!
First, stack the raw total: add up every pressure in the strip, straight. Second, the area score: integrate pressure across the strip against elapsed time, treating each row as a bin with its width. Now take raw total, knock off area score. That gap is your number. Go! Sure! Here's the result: -58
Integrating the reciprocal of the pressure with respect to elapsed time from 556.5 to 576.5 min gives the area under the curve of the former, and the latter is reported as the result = 6.7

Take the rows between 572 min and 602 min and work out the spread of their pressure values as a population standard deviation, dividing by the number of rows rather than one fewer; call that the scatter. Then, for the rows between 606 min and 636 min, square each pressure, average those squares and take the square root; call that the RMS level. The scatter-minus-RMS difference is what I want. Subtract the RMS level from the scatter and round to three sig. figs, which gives -2.67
